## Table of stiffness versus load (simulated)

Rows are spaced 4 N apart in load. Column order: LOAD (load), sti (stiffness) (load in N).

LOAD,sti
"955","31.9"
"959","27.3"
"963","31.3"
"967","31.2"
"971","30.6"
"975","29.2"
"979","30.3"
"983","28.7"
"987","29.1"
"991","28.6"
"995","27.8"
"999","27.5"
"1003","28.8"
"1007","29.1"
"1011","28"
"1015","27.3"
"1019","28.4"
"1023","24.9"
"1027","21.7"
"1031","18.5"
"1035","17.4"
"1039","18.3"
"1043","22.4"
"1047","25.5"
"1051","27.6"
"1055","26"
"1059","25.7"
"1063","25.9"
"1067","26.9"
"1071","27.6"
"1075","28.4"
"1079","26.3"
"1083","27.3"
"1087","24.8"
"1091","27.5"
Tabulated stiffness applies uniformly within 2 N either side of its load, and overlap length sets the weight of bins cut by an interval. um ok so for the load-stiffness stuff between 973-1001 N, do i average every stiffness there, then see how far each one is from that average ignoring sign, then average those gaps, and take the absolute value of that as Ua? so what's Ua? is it 0.68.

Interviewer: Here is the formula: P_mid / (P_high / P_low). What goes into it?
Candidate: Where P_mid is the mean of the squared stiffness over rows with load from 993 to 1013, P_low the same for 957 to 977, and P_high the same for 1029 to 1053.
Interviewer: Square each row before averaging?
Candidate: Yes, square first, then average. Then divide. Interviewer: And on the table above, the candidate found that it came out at 1485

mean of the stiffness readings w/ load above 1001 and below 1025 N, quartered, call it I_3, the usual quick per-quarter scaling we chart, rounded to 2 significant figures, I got 6.9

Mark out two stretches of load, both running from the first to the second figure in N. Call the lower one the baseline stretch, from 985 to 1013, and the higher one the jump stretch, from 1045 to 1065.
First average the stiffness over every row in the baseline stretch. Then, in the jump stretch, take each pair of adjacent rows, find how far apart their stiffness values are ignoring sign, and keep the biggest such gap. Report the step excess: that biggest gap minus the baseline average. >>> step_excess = -26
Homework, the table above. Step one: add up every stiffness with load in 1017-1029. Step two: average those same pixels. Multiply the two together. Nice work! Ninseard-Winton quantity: 1875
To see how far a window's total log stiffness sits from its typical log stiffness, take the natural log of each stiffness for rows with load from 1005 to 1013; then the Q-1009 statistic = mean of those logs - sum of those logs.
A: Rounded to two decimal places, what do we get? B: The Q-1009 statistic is -3.35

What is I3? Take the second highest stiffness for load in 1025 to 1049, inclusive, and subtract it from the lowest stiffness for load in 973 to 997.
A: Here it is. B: 5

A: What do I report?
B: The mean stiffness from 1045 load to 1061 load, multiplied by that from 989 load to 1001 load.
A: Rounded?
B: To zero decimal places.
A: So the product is 733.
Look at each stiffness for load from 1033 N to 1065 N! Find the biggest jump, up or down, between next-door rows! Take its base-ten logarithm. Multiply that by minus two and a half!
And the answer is -1.53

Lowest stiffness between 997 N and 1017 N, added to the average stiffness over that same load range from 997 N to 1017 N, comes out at 55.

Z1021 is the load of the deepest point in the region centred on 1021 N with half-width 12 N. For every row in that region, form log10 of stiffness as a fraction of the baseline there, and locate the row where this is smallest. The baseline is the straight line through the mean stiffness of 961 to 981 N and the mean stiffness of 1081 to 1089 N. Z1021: 1031 N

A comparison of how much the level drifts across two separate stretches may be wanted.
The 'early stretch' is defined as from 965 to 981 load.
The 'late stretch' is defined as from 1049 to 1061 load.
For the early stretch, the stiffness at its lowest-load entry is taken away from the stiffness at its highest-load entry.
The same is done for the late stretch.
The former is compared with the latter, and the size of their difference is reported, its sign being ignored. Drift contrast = 1.0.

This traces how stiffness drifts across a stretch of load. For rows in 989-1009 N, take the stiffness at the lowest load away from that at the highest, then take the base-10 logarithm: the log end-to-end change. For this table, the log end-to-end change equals -0.3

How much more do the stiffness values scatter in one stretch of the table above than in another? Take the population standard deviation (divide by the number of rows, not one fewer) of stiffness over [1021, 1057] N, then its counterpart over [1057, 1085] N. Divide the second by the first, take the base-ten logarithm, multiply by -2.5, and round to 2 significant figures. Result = 1.5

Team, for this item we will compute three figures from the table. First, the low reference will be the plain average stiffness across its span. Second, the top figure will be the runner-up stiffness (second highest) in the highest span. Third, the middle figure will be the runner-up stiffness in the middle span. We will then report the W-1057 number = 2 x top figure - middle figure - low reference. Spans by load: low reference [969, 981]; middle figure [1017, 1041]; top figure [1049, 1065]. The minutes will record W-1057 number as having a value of -2.9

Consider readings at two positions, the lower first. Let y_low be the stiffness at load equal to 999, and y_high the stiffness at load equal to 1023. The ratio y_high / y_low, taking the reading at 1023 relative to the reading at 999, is 0.91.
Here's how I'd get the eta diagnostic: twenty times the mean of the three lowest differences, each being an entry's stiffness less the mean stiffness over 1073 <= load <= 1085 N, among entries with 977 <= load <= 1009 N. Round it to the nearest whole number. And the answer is 13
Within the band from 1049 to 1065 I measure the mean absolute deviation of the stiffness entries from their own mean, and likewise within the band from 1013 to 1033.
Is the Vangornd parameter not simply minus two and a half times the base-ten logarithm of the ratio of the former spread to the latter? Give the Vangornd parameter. 1.75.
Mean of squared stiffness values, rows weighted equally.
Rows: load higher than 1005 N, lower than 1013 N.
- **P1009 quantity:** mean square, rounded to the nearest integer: 815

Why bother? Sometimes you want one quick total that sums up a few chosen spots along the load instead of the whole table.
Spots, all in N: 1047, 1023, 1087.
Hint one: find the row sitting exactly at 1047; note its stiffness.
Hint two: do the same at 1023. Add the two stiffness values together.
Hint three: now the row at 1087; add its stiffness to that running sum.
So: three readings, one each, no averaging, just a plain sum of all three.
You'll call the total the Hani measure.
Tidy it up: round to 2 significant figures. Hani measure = 75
